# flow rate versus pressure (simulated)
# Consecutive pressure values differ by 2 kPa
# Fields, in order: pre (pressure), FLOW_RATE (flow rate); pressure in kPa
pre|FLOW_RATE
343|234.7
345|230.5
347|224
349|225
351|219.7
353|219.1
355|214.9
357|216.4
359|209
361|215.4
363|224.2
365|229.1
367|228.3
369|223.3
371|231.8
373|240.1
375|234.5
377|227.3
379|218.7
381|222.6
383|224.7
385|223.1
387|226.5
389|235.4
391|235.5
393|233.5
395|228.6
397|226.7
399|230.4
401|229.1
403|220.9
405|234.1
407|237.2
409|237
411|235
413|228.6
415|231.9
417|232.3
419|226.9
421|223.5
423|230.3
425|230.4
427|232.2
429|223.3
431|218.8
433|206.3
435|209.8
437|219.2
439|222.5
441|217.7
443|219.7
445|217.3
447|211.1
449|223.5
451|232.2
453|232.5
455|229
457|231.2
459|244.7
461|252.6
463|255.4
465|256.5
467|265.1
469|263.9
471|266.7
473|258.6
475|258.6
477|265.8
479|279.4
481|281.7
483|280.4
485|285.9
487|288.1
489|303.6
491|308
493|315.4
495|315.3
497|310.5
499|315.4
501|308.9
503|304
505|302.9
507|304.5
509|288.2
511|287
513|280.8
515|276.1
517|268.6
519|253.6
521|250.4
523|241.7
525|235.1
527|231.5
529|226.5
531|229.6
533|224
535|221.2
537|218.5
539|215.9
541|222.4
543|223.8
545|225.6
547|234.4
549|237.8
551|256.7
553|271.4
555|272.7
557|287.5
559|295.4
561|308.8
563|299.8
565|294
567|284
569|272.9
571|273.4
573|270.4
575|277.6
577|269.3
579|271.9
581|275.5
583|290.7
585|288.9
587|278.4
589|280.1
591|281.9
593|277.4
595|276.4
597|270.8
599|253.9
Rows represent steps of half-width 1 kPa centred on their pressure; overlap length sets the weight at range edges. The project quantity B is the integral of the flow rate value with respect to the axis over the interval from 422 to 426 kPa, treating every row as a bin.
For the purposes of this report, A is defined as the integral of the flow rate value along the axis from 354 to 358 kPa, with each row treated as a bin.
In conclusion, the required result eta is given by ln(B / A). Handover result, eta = 0.07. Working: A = 863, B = 921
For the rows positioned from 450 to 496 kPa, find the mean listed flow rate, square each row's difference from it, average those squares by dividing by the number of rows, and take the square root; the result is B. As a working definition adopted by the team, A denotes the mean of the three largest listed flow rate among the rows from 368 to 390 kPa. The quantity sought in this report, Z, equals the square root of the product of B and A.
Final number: 78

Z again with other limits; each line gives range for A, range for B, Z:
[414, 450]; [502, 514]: 47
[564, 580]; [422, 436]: 52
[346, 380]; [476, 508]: 59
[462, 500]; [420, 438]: 52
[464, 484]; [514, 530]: 68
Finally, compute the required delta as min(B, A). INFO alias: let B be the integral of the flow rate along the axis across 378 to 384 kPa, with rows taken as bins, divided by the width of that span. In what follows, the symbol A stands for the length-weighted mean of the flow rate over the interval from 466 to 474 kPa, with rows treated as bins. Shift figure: 222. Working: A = 264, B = 222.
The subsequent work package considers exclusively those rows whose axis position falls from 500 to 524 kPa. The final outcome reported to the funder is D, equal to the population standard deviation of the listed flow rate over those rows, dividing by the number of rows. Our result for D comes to 22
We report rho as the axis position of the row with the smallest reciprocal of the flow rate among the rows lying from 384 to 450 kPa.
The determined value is 407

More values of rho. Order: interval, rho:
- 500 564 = 501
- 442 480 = 479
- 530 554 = 553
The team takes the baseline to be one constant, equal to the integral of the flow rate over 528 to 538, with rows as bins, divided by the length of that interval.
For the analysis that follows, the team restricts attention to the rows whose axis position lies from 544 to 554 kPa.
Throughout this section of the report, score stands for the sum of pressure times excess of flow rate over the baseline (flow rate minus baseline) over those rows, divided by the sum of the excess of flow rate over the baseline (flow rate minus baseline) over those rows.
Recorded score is 551.1 kPa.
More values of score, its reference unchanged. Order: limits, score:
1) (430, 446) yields 436.6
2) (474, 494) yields 485.5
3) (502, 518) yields 509.1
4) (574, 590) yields 582.3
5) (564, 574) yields 568.6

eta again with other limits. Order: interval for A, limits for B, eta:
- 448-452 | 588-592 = 0.21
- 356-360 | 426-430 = 0.07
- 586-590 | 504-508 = 0.08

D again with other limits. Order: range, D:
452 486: 17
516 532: 14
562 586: 10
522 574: 29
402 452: 8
